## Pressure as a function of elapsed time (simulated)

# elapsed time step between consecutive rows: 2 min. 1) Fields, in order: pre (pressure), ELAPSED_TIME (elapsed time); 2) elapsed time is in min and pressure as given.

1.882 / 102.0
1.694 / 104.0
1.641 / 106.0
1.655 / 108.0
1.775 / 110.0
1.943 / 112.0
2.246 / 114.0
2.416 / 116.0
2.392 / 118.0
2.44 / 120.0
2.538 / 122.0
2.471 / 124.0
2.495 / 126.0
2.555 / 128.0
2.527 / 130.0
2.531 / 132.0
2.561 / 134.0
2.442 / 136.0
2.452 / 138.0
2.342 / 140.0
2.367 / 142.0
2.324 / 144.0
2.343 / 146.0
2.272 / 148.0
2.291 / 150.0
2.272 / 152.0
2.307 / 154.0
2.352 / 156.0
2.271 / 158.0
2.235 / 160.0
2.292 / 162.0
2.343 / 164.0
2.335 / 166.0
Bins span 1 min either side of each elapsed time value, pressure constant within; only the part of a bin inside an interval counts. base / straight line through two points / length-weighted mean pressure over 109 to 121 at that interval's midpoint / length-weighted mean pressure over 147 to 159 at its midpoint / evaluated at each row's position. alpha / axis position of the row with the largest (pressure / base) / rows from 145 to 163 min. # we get 146.0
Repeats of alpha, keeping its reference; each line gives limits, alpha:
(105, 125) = 122.0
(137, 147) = 138.0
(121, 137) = 128.0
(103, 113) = 112.0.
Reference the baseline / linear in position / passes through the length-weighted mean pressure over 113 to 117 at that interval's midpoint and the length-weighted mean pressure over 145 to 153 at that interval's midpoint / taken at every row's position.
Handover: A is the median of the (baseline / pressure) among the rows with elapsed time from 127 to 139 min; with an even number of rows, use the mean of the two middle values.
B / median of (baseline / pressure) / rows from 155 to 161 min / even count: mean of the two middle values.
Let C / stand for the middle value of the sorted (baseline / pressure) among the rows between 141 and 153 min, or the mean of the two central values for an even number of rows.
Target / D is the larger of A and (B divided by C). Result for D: 1.011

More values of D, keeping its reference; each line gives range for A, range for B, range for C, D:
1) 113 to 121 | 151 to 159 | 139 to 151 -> 1.013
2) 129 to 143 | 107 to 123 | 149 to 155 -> 1.005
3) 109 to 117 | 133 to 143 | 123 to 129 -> 1.120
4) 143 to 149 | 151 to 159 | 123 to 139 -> 1.083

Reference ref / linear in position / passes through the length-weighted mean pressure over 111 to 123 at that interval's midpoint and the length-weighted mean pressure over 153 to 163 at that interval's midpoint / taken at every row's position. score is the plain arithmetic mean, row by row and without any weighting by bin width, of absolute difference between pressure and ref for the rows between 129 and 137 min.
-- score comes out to 0.20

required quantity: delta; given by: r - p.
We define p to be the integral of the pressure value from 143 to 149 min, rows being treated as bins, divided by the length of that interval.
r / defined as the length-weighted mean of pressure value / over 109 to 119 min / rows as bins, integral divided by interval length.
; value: -0.2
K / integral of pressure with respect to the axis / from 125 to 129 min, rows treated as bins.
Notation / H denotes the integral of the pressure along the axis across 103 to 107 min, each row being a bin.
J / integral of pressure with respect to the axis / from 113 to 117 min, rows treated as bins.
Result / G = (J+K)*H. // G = 130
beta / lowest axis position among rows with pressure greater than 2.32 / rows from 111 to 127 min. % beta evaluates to 116.0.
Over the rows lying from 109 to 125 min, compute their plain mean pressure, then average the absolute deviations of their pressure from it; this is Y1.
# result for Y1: 0.217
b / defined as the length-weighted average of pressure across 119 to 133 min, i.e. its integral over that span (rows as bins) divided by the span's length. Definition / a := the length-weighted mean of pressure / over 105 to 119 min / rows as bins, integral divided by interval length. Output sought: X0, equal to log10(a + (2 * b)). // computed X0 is 0.847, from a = 2.0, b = 2.51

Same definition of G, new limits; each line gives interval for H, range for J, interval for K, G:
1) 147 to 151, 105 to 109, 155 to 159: 145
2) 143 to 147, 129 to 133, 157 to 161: 179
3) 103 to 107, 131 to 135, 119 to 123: 134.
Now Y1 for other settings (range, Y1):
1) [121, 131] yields 0.027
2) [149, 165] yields 0.029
